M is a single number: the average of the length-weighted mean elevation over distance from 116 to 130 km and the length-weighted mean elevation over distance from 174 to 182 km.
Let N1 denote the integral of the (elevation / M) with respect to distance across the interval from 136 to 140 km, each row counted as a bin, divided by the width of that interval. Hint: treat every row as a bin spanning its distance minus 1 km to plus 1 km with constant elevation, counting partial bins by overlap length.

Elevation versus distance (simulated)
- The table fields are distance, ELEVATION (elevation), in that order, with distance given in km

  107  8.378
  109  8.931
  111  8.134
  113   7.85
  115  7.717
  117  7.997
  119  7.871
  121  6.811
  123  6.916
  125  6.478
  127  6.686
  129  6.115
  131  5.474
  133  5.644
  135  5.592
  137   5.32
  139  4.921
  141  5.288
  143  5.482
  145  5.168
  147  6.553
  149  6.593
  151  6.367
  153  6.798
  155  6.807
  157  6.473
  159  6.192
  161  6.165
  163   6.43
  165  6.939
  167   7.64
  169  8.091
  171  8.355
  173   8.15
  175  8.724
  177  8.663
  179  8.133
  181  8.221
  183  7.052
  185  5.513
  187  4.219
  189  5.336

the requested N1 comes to 0.66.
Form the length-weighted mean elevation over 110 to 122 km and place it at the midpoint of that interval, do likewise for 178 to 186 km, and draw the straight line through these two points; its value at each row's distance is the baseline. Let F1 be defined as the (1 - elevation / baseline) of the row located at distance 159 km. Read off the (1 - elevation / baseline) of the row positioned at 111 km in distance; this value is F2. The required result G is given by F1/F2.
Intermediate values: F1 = 0.16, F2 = -0.05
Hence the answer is -3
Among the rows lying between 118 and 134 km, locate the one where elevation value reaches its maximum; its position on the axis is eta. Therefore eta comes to 119 km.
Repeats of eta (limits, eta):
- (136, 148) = 147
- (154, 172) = 171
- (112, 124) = 117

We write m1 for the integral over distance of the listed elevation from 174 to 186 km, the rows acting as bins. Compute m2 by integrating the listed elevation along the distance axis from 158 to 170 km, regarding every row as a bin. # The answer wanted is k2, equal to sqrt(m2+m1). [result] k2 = 13.2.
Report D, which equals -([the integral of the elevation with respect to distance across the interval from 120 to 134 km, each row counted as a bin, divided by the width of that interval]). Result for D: -6.3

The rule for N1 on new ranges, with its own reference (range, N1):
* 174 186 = 1.00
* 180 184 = 0.99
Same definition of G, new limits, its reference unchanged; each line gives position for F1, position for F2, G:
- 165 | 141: 0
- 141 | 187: 1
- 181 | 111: 3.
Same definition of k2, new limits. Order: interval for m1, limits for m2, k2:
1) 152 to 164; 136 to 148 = 12.0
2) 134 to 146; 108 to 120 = 12.7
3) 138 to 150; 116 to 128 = 12.4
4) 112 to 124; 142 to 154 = 12.8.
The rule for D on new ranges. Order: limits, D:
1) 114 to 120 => -7.9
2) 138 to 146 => -5.2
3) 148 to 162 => -6.5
